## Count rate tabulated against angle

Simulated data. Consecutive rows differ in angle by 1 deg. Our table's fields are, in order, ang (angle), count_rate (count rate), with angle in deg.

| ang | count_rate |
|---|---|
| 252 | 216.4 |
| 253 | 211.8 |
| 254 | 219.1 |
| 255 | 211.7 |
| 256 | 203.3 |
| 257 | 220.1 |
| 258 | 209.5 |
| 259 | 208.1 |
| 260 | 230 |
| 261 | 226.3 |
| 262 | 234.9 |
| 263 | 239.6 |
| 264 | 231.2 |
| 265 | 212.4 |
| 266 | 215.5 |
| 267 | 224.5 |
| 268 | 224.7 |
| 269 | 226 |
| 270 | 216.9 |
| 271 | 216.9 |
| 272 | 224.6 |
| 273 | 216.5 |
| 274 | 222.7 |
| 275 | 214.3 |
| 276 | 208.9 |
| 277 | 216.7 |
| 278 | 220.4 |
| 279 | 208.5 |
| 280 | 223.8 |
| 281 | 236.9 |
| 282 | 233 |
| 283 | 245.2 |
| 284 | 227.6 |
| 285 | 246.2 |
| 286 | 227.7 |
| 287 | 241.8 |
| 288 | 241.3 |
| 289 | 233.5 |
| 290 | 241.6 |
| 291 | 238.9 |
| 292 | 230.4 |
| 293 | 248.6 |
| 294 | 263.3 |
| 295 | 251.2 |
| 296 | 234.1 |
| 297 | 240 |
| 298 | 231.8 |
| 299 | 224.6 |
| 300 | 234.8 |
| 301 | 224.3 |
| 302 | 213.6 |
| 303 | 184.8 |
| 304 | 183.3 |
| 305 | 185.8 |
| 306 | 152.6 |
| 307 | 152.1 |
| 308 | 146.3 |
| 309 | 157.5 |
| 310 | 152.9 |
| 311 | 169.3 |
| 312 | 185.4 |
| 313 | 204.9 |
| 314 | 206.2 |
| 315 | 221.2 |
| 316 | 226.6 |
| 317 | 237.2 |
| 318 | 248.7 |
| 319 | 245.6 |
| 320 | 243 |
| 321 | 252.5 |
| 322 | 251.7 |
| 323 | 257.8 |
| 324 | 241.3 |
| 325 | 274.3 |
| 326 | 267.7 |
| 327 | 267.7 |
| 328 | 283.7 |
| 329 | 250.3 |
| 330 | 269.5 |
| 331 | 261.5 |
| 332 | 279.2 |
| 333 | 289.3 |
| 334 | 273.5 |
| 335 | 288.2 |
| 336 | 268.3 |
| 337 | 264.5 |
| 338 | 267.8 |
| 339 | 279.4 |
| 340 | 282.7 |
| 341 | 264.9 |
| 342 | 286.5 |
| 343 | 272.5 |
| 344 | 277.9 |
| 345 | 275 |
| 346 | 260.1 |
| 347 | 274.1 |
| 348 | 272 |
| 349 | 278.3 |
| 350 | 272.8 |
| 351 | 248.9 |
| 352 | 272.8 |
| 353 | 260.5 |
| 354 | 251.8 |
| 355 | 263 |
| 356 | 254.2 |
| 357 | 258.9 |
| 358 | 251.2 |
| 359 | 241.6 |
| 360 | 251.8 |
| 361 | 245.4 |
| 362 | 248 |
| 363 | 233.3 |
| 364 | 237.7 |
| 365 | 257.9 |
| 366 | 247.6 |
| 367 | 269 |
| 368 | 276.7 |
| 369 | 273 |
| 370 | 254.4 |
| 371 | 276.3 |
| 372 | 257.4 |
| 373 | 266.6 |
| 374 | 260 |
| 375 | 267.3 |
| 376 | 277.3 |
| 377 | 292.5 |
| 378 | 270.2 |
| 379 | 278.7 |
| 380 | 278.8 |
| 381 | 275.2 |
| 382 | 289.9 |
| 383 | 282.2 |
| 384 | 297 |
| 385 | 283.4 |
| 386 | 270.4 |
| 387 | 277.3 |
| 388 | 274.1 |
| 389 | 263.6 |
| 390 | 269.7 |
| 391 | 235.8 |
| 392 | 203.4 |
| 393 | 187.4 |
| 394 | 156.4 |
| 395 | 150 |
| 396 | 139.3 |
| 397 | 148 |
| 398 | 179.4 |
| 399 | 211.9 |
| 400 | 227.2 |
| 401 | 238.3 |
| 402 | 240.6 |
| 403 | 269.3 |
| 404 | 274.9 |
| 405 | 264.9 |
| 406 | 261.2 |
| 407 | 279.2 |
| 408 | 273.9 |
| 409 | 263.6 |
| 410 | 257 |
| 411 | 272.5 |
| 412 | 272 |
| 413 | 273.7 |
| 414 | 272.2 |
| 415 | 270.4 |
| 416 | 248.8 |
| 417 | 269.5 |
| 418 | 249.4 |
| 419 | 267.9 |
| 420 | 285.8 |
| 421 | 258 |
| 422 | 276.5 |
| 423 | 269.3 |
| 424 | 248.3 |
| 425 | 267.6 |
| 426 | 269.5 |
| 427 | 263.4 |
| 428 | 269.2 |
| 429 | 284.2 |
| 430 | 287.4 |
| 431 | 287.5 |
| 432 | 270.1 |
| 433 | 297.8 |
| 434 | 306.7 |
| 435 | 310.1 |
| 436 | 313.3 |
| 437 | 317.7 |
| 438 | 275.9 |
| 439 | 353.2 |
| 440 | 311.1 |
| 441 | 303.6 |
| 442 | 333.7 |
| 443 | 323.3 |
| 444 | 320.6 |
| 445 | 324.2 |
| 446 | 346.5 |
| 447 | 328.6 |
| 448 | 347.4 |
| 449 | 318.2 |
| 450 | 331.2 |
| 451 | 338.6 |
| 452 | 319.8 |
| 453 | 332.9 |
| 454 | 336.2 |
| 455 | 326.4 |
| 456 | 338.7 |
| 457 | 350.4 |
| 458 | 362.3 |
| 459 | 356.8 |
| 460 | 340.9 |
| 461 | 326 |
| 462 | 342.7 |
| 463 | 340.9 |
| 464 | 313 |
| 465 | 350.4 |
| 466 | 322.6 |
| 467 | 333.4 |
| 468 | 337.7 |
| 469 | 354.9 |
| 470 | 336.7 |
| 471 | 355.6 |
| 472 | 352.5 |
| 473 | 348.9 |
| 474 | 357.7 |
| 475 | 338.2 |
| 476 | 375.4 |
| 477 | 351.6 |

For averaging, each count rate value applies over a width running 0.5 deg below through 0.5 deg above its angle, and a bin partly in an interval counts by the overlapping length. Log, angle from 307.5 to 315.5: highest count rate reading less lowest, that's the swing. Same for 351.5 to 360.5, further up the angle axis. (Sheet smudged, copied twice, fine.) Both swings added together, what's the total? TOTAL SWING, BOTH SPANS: 106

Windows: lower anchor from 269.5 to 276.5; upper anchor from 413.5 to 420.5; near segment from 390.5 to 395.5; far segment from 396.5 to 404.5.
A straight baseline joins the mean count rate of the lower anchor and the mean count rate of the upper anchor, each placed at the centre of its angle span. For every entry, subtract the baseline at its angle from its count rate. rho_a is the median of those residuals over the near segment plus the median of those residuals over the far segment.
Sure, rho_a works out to -99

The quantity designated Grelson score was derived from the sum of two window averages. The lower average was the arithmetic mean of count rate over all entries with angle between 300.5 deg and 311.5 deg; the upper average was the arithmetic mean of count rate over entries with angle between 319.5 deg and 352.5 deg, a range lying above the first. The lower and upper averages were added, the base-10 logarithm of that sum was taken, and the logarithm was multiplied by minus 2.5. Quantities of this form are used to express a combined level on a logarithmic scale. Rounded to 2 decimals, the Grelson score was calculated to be -6.62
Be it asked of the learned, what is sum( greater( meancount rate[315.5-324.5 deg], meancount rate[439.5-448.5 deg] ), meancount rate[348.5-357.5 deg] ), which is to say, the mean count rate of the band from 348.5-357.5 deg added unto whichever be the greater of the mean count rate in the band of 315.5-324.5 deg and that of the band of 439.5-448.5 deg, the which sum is 589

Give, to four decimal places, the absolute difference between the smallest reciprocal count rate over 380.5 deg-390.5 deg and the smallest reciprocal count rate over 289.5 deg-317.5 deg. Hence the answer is 0.0004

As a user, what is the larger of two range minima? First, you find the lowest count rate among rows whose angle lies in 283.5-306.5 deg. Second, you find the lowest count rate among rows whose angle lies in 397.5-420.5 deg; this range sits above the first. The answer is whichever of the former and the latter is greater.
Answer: 179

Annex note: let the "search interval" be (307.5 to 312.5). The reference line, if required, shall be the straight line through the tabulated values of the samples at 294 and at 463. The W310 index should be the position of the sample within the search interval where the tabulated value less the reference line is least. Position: 308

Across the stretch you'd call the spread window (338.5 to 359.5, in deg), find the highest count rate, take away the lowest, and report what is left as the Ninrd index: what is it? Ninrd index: 45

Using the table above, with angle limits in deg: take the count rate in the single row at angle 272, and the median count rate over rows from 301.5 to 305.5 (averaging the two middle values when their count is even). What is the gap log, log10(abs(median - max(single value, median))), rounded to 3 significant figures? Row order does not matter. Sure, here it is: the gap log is 1.59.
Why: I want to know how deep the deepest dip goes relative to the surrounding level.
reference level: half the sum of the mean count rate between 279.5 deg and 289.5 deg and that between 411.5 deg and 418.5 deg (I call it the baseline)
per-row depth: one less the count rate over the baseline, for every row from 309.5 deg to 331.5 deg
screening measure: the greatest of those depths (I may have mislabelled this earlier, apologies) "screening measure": 0.39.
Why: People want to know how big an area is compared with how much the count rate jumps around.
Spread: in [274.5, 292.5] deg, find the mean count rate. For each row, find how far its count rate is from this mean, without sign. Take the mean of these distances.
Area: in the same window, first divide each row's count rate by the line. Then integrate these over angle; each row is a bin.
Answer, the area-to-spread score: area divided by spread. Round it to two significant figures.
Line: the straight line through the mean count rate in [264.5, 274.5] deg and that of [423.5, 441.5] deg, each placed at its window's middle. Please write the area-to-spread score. 1.8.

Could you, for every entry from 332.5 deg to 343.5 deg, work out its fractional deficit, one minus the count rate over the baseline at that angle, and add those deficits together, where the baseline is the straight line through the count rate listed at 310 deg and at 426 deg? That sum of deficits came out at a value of -6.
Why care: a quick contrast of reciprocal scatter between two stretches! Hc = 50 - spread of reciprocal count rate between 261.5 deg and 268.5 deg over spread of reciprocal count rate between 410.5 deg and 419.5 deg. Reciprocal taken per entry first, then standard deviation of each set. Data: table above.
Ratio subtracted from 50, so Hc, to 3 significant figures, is 48.7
